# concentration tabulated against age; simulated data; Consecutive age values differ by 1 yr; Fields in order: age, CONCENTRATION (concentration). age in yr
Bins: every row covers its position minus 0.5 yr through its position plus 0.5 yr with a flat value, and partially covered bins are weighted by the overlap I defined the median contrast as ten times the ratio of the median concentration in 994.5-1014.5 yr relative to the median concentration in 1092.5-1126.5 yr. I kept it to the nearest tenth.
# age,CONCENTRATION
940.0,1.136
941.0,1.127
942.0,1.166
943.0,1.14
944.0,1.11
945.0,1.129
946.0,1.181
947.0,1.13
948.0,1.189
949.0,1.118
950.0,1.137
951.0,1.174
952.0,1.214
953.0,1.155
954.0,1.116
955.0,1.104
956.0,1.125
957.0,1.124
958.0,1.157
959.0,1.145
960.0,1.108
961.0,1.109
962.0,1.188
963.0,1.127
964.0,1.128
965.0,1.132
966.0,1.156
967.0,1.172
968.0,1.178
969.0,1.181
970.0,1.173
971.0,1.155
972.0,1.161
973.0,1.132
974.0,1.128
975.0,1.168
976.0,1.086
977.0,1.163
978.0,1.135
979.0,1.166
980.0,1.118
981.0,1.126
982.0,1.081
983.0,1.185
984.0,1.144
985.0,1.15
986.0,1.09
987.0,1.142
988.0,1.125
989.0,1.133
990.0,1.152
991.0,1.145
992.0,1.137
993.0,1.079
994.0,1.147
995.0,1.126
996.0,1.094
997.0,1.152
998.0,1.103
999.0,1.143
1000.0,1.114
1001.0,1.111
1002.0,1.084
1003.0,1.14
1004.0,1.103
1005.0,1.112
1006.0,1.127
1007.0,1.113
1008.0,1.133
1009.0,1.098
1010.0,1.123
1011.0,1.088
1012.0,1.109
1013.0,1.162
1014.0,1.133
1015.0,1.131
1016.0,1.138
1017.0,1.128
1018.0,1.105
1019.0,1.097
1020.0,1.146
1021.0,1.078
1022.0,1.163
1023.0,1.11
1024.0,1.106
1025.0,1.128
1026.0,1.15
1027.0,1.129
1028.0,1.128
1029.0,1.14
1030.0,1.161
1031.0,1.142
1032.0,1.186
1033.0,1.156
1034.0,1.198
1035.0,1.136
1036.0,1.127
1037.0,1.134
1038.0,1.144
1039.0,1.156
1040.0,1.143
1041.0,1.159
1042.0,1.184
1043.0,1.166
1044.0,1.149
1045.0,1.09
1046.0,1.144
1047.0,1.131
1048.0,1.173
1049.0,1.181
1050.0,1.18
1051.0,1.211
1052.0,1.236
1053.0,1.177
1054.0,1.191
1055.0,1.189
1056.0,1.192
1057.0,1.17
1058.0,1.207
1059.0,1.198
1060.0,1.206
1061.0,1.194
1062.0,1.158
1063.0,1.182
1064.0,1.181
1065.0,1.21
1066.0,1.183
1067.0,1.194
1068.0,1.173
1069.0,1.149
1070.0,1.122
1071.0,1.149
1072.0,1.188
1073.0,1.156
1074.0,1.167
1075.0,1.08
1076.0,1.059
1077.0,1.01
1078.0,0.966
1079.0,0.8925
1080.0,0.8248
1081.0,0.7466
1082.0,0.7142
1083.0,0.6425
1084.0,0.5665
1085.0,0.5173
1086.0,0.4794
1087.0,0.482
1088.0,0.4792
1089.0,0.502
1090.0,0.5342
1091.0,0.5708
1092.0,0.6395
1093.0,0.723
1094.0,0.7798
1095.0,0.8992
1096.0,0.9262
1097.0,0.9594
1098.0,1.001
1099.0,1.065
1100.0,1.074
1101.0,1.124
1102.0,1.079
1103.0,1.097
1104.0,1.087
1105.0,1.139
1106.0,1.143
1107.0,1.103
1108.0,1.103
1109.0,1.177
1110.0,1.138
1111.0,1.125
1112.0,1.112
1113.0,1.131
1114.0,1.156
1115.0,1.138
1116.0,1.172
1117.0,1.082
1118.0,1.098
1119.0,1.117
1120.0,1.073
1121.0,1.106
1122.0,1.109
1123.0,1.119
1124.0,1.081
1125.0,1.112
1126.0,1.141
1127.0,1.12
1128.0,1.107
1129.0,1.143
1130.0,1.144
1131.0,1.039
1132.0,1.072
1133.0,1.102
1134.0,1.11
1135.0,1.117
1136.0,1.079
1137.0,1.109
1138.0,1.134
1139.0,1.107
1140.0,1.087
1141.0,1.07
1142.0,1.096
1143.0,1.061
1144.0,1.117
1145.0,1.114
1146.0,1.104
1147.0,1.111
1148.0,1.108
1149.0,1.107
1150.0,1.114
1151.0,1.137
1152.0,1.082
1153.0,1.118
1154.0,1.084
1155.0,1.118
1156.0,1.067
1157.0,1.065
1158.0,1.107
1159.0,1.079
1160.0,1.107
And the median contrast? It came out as 10.1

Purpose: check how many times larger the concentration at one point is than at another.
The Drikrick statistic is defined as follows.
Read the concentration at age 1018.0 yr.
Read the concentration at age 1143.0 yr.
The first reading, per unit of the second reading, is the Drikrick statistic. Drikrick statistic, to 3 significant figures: 1.04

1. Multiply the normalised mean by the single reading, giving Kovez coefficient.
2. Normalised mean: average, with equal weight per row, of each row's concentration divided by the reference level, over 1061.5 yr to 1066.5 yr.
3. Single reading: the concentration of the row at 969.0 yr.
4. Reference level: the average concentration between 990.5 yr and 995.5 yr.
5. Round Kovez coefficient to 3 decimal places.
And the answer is 1.240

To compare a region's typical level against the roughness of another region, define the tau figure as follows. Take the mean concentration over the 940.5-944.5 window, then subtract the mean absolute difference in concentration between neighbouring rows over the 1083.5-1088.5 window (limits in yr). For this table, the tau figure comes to 1.11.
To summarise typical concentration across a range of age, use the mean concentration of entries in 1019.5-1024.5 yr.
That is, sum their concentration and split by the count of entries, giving 1.12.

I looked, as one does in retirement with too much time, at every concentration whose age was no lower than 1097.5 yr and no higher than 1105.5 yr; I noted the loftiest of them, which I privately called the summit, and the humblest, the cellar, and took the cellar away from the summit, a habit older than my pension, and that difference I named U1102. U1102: 0.14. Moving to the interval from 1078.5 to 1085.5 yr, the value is 0.38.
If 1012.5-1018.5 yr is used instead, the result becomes 0.06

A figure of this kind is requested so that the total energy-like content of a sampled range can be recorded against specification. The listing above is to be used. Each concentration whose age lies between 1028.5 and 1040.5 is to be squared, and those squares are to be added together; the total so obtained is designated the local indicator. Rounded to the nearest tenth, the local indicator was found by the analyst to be 15.9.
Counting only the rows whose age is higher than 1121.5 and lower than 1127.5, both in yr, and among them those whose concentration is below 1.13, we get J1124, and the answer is 5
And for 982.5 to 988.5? 2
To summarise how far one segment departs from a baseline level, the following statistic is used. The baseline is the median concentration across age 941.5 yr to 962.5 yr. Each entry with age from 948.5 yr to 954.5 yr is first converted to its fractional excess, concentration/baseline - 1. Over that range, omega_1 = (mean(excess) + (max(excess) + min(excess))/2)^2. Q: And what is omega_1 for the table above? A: 0.0015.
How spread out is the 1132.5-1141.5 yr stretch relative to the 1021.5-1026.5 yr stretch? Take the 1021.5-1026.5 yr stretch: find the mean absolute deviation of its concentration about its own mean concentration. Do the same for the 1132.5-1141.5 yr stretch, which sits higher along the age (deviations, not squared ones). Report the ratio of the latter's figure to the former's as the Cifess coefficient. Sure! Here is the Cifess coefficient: 0.76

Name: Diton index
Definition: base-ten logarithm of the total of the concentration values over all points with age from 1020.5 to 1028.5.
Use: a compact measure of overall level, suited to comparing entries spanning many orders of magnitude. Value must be 0.954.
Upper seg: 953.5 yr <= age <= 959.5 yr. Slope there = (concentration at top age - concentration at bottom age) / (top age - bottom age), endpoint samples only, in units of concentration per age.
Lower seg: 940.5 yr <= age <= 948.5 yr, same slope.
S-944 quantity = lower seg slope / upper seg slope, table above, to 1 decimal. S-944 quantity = 1.5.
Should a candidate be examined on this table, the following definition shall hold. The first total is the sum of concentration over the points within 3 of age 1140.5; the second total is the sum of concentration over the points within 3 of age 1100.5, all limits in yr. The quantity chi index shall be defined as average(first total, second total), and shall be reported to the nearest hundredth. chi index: 6.50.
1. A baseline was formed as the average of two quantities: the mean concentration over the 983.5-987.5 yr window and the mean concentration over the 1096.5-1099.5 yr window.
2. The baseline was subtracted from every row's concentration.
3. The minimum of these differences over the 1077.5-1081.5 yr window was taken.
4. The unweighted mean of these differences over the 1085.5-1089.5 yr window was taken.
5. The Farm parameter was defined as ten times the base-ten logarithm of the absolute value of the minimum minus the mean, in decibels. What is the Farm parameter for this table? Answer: -5.8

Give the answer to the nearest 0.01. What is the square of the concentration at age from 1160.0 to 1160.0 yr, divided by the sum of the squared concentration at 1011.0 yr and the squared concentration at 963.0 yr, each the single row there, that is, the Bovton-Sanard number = 0.50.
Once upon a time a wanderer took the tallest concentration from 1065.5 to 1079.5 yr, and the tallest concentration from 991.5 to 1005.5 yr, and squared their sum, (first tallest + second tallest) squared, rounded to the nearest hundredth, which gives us 5.50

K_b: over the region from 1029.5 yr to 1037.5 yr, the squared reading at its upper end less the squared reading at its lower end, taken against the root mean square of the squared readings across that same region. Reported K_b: -0.046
